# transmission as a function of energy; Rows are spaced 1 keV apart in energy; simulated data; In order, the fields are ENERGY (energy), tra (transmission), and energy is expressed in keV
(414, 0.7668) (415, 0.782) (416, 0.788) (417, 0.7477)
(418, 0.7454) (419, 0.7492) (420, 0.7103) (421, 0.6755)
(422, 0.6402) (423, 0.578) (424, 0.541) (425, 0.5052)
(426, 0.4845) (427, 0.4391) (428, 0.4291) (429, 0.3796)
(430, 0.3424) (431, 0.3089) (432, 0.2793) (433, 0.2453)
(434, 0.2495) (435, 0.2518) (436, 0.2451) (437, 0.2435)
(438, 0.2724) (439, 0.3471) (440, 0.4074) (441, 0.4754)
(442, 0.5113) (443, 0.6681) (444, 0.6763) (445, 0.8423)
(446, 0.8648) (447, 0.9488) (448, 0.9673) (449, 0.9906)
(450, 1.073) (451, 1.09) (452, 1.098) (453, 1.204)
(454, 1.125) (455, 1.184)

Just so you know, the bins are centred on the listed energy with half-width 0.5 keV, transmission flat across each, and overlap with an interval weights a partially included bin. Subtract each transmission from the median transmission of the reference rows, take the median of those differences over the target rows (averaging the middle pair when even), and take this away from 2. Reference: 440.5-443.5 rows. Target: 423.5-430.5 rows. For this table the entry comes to 1.9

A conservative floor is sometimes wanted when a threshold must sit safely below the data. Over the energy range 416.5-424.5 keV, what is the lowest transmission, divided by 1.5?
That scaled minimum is 0.36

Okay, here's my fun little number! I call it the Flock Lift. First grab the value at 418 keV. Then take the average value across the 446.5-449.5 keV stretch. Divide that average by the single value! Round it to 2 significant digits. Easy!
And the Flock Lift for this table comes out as 1.3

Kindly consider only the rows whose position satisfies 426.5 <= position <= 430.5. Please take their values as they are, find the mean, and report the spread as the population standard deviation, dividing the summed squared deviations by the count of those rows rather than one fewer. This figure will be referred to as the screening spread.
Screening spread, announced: 0.039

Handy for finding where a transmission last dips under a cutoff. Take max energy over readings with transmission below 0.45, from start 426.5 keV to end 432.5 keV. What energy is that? 432 keV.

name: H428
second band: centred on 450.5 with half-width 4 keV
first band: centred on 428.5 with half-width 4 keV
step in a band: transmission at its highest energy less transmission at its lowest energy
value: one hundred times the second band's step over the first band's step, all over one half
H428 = -156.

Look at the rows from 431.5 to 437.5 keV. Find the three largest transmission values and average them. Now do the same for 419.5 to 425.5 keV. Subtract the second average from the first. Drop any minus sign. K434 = 0.42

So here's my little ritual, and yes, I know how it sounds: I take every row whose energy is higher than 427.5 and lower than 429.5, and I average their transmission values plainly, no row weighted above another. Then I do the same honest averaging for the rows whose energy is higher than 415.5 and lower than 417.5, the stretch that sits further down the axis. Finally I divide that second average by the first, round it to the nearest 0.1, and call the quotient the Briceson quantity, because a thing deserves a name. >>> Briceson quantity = 1.9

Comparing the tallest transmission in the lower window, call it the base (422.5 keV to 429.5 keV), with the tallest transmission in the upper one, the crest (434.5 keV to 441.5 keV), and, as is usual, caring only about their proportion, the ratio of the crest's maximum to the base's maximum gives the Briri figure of 0.8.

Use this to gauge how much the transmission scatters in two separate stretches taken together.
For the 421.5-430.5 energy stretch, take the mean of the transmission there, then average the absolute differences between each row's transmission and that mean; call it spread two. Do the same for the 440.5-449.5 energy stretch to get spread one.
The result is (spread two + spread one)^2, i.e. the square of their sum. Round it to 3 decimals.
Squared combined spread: 0.059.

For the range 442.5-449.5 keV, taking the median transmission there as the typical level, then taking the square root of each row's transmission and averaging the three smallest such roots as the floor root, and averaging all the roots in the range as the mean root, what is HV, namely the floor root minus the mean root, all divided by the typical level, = -0.08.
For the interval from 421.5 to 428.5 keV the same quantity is -0.09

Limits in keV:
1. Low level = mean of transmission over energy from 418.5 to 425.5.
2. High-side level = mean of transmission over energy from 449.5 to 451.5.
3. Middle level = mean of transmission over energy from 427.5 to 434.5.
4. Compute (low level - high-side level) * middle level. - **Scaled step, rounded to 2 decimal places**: -0.14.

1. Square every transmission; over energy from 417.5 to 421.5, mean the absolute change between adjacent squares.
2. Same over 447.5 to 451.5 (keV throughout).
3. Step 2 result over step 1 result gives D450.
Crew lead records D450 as 2.3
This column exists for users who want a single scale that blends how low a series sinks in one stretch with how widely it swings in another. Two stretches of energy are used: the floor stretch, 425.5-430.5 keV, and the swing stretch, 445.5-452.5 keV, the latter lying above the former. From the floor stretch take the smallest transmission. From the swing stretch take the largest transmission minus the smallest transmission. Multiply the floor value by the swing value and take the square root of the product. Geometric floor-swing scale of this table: 0.28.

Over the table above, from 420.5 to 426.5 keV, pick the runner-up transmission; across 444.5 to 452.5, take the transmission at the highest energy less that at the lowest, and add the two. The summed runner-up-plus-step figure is 0.9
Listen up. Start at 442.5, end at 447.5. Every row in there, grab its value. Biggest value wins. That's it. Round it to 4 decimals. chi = 0.9488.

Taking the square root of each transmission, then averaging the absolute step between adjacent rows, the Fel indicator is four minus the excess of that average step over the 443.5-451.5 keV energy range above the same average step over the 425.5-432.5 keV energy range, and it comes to 4.00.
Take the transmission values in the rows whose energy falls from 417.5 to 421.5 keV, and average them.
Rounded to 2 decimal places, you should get 0.72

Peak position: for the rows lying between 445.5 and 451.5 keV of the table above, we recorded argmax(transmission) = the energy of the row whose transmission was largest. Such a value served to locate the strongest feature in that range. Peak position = 451 keV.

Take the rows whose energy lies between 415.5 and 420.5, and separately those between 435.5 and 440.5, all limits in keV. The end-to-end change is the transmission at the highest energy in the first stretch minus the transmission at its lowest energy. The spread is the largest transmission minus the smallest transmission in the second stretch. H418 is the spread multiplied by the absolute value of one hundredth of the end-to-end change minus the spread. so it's 0.027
